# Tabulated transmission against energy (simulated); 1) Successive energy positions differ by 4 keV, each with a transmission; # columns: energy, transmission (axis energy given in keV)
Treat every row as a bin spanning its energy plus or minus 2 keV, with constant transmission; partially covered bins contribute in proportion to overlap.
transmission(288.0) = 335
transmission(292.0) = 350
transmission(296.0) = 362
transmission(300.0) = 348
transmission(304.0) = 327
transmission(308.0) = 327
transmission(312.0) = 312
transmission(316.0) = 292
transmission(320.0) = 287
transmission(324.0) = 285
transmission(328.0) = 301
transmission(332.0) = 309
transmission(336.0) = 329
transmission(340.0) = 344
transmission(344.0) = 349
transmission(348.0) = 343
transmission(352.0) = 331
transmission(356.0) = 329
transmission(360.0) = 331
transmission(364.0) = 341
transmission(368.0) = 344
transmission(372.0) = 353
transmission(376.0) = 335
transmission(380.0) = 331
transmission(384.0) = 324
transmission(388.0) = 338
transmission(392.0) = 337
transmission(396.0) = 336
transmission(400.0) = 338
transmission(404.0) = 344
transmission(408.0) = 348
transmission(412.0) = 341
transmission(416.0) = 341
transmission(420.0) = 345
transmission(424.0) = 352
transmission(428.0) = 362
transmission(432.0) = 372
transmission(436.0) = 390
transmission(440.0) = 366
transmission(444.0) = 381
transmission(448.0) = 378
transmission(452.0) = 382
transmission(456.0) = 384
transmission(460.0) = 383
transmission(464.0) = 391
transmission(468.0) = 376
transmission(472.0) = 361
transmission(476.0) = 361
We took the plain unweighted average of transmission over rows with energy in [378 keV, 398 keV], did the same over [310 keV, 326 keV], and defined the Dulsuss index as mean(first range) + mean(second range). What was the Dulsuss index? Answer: 627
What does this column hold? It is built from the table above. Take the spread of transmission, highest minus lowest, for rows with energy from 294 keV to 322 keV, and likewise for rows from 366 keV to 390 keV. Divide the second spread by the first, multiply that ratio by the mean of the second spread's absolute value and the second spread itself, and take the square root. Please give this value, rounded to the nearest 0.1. 3.3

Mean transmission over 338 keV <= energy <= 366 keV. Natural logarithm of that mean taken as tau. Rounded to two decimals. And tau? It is 5.82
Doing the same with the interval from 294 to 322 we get 5.77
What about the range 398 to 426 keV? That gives 5.84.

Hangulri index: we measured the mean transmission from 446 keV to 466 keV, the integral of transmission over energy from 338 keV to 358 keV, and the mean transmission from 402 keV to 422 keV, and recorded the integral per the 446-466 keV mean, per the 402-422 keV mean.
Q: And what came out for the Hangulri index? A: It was 0.0514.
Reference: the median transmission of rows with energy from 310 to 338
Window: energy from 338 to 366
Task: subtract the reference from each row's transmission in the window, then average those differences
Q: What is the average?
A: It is 37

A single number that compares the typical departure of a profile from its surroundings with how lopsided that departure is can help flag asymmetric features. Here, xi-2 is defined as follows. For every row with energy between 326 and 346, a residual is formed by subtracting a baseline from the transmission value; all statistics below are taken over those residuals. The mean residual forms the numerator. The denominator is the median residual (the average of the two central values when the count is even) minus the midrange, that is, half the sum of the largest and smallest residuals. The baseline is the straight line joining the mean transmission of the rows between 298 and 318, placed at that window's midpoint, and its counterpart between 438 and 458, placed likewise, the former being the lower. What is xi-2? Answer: -2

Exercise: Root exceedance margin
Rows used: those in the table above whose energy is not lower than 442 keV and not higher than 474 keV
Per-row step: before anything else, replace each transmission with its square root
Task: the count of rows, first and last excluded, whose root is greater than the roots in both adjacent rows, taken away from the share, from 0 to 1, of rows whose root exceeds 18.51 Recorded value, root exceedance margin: -1.00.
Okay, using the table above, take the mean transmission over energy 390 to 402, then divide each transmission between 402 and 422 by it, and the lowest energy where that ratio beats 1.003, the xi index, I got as 404.0 keV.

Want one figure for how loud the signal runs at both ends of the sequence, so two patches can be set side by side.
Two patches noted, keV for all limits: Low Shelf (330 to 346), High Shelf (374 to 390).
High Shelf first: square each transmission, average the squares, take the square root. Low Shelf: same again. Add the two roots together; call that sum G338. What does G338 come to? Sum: 665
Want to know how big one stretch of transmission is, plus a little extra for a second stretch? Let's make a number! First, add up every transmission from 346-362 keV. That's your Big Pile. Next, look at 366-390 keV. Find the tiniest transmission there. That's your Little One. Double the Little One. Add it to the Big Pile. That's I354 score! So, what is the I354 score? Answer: 1982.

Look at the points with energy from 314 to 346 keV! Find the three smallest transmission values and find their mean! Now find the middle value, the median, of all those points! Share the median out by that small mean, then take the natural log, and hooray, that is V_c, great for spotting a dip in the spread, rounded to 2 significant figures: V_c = 0.057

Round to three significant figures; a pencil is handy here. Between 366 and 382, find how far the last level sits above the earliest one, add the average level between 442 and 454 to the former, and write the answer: 367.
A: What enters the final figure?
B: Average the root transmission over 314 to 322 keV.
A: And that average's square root 4.12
